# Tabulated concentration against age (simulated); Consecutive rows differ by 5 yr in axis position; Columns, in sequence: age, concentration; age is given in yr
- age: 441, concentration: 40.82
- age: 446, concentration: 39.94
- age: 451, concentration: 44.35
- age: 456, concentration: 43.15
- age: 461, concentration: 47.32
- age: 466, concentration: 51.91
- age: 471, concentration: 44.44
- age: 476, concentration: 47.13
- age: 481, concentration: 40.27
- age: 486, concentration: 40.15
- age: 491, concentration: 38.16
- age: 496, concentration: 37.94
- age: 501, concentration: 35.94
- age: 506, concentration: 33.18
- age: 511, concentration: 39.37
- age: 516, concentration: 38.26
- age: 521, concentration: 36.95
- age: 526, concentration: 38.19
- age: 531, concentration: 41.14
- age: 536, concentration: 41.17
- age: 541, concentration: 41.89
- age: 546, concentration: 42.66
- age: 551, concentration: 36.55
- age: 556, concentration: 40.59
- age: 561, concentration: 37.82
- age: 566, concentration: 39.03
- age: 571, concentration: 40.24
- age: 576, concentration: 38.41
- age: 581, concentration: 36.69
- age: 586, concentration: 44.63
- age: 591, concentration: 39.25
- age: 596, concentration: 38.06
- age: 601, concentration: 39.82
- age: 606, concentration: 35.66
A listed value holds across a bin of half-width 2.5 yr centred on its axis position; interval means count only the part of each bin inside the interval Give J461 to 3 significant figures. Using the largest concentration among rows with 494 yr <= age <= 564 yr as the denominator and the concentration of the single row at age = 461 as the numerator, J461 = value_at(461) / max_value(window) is 1.11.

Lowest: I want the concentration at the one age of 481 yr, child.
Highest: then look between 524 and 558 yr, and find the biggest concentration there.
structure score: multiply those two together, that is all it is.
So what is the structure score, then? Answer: 1718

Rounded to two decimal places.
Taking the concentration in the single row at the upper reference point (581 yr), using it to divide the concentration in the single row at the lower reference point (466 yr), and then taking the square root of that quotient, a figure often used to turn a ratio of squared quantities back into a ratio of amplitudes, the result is 1.19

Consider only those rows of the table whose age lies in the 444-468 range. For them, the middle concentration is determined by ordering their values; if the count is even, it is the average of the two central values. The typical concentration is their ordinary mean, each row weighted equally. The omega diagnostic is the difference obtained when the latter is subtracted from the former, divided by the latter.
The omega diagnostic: -0.02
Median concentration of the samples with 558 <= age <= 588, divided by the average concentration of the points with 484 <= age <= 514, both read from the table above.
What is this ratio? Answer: 1.03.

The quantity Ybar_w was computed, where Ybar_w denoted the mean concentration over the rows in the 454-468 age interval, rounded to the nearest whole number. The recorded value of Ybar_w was 47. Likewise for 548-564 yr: 38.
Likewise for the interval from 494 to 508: 36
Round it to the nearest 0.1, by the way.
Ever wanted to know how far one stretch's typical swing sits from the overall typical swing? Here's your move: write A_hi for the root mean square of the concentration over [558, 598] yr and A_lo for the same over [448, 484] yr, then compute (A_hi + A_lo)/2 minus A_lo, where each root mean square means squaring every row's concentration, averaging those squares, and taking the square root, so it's -3.2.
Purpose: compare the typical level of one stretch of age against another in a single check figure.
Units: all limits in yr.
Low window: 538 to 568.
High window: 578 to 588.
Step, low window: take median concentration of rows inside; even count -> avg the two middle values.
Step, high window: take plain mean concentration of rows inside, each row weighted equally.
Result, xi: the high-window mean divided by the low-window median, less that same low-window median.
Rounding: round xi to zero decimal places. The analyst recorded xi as -39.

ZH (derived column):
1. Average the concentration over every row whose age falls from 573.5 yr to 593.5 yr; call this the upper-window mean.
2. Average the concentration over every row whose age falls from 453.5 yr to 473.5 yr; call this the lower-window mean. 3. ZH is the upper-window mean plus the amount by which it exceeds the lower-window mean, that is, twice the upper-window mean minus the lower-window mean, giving 32.8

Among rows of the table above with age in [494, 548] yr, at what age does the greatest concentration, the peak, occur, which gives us 546 yr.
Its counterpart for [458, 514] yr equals 466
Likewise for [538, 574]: 546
